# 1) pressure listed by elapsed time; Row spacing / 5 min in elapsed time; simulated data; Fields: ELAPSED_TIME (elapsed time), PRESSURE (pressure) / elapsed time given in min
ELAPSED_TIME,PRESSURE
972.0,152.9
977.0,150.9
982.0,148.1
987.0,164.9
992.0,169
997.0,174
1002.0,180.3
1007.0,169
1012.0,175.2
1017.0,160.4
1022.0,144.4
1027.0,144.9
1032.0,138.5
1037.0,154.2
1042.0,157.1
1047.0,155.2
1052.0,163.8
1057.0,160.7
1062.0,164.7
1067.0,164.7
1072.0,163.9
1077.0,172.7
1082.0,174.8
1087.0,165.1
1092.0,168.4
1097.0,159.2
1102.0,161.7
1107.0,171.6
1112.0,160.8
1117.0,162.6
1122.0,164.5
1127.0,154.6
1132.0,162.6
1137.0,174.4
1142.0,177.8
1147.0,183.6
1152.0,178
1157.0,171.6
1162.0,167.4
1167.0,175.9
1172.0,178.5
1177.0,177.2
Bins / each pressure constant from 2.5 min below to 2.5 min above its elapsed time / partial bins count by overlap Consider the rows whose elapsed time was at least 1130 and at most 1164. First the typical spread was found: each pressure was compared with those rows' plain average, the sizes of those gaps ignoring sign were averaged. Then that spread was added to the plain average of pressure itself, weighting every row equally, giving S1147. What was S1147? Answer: 179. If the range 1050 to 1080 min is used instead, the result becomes 168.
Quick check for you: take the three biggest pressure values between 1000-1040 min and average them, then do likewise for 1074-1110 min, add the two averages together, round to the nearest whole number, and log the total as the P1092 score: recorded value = 348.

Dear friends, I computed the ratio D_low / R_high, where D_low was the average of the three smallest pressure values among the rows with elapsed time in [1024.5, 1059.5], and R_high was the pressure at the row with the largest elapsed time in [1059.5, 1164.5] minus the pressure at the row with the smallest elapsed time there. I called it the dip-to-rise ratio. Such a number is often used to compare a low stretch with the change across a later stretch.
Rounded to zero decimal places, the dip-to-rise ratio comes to 54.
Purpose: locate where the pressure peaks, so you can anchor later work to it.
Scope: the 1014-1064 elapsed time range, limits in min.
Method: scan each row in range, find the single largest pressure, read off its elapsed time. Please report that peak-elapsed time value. 1062.0 min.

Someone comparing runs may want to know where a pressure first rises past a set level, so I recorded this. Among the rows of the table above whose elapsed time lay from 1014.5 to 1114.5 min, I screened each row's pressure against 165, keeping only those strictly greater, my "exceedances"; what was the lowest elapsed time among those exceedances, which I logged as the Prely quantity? 1077.0 min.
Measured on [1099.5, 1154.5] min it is 1107.0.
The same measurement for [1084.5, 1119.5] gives 1087.0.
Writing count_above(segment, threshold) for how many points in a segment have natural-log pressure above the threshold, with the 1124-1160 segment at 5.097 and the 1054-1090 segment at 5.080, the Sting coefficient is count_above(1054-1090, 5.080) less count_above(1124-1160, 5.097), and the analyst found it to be 1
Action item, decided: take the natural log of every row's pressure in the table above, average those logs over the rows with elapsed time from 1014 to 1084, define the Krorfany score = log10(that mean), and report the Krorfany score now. 0.7045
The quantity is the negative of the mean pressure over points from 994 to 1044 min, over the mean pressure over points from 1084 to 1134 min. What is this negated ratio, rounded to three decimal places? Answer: -0.980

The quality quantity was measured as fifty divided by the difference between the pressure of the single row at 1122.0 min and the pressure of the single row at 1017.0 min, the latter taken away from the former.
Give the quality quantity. 12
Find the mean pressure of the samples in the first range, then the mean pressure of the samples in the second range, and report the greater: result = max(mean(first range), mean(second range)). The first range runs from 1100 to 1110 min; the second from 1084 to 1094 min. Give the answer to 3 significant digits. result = 167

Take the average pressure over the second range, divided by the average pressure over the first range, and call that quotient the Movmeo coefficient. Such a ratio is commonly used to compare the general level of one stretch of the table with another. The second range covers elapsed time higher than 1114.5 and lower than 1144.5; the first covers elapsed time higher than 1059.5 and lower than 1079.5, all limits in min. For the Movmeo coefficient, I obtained 1.00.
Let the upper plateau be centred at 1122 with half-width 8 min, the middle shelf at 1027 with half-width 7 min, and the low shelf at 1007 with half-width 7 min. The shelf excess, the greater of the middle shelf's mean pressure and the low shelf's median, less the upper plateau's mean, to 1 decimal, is 14.6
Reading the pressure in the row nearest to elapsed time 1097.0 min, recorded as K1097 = 159.2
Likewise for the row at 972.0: 152.9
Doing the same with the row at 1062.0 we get 164.7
